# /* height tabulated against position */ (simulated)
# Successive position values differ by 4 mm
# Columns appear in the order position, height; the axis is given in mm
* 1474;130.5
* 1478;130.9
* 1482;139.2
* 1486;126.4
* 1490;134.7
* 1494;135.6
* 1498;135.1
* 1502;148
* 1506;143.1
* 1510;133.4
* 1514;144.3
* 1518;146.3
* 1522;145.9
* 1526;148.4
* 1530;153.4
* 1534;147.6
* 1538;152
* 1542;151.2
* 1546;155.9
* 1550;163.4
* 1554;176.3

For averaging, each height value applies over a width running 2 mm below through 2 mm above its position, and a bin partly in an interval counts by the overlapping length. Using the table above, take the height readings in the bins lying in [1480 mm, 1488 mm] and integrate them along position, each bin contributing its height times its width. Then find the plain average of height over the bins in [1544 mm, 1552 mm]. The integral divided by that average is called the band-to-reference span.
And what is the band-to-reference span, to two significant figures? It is 6.7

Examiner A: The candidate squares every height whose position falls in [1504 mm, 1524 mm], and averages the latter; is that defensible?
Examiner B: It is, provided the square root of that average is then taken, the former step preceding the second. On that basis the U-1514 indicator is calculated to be 142.7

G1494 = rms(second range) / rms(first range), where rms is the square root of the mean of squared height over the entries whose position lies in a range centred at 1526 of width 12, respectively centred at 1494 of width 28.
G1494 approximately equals 1.08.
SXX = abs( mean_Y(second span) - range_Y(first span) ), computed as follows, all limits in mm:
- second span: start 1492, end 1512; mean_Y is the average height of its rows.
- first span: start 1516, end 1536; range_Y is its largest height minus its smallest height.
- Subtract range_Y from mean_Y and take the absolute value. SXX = 132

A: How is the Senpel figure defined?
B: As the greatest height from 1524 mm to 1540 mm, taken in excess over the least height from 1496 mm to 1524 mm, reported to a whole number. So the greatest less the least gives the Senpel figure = 20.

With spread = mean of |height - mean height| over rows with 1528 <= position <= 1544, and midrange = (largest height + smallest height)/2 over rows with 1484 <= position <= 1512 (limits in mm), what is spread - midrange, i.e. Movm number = -135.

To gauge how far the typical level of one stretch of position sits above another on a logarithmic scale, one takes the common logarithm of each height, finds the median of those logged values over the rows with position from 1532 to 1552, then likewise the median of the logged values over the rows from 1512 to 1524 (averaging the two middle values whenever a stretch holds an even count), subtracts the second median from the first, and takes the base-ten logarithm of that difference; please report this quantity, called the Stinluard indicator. -1.75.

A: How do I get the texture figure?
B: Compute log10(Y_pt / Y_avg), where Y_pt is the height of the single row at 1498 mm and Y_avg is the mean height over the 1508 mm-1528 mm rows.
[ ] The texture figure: -0.03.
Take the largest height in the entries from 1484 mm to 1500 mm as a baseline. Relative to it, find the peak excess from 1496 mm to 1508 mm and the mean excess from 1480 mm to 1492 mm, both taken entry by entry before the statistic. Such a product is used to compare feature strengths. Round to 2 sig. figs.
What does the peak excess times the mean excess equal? -27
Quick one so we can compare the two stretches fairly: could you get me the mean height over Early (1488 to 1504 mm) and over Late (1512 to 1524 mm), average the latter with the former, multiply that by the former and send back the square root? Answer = 140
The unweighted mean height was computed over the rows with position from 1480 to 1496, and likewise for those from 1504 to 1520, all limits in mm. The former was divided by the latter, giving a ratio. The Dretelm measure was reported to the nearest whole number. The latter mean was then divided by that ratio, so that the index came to 150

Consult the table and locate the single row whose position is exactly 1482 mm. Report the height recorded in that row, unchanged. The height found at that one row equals 139.2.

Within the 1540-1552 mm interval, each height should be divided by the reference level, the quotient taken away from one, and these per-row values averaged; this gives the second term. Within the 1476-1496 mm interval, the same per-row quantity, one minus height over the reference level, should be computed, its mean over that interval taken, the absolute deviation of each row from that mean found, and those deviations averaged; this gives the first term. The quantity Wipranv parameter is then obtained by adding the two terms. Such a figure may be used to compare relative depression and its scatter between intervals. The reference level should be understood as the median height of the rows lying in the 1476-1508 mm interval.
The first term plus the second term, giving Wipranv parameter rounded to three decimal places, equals -0.131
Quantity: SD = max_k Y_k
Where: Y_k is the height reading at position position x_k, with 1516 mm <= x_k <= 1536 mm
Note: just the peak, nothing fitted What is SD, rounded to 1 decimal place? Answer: 153.4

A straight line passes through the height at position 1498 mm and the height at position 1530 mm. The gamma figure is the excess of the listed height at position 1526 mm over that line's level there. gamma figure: -2.7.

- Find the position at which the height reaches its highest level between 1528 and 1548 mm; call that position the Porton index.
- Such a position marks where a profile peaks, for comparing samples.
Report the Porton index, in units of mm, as 1546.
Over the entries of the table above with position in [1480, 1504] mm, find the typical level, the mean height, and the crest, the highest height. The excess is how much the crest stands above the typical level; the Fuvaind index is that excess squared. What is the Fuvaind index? 132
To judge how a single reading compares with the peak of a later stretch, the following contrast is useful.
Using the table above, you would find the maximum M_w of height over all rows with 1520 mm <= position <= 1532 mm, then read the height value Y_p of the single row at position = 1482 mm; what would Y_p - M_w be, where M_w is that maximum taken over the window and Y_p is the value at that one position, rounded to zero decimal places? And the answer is -14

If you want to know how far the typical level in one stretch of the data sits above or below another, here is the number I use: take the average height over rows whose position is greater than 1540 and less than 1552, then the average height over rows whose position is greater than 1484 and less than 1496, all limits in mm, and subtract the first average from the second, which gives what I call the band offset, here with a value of -25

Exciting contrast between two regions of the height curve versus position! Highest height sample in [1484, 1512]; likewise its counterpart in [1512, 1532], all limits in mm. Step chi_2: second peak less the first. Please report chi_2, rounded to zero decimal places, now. 5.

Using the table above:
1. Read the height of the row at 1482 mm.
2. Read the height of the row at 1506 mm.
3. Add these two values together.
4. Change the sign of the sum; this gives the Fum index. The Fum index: -282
